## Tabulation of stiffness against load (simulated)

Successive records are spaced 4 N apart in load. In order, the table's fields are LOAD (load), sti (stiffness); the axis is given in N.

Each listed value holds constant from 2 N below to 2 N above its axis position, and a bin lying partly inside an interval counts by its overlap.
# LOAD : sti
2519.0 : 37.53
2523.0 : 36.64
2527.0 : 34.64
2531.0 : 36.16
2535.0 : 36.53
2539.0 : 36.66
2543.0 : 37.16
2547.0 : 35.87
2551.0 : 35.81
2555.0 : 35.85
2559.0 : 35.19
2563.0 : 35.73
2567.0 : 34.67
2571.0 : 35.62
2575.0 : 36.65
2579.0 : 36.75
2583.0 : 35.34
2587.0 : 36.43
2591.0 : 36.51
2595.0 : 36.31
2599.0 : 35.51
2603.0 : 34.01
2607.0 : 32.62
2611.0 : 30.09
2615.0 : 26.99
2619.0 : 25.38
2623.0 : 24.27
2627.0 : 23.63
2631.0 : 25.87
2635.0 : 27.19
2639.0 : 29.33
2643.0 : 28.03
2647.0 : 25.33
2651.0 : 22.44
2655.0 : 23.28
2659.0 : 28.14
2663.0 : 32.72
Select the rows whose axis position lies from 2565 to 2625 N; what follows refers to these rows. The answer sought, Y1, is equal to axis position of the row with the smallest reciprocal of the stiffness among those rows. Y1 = 2579.0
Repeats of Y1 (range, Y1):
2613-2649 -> 2639.0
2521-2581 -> 2543.0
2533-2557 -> 2543.0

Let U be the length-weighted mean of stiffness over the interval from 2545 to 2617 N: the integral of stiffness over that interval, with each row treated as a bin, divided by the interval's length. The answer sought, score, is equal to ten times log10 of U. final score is 15.4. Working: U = 35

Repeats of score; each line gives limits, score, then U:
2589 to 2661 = 14.6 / 29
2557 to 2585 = 15.5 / 36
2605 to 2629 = 14.3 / 27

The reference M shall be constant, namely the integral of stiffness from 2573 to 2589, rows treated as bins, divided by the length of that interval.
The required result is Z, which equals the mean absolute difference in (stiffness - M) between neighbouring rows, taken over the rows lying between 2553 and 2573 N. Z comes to 0.8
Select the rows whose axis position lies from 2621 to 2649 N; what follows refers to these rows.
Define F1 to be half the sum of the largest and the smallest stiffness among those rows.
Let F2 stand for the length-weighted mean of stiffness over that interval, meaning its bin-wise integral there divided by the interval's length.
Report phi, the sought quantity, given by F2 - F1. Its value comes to -0.2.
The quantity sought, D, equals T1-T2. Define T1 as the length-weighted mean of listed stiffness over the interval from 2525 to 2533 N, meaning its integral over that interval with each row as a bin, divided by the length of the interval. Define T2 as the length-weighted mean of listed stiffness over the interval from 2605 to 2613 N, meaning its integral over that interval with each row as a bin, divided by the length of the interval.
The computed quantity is 4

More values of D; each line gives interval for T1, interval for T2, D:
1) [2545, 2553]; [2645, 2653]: 12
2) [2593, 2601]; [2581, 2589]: 0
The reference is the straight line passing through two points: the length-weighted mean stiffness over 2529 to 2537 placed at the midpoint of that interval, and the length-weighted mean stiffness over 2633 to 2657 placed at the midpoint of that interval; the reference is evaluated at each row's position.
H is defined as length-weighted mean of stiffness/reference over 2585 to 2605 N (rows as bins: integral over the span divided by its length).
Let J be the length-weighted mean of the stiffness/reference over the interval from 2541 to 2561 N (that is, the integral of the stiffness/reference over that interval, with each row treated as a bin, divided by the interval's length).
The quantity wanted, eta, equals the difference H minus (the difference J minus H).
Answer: 1.30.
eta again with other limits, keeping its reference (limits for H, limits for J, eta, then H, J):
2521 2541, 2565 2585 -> 0.87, 0.99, 1.10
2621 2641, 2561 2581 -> 0.82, 0.96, 1.09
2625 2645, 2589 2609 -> 0.84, 1.00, 1.16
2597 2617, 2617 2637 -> 1.24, 1.08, 0.92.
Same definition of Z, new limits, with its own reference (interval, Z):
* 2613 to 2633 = 1.4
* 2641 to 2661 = 2.8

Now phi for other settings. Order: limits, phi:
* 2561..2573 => 0.1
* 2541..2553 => -0.2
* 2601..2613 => 0.2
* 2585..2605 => 0.5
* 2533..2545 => -0.1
